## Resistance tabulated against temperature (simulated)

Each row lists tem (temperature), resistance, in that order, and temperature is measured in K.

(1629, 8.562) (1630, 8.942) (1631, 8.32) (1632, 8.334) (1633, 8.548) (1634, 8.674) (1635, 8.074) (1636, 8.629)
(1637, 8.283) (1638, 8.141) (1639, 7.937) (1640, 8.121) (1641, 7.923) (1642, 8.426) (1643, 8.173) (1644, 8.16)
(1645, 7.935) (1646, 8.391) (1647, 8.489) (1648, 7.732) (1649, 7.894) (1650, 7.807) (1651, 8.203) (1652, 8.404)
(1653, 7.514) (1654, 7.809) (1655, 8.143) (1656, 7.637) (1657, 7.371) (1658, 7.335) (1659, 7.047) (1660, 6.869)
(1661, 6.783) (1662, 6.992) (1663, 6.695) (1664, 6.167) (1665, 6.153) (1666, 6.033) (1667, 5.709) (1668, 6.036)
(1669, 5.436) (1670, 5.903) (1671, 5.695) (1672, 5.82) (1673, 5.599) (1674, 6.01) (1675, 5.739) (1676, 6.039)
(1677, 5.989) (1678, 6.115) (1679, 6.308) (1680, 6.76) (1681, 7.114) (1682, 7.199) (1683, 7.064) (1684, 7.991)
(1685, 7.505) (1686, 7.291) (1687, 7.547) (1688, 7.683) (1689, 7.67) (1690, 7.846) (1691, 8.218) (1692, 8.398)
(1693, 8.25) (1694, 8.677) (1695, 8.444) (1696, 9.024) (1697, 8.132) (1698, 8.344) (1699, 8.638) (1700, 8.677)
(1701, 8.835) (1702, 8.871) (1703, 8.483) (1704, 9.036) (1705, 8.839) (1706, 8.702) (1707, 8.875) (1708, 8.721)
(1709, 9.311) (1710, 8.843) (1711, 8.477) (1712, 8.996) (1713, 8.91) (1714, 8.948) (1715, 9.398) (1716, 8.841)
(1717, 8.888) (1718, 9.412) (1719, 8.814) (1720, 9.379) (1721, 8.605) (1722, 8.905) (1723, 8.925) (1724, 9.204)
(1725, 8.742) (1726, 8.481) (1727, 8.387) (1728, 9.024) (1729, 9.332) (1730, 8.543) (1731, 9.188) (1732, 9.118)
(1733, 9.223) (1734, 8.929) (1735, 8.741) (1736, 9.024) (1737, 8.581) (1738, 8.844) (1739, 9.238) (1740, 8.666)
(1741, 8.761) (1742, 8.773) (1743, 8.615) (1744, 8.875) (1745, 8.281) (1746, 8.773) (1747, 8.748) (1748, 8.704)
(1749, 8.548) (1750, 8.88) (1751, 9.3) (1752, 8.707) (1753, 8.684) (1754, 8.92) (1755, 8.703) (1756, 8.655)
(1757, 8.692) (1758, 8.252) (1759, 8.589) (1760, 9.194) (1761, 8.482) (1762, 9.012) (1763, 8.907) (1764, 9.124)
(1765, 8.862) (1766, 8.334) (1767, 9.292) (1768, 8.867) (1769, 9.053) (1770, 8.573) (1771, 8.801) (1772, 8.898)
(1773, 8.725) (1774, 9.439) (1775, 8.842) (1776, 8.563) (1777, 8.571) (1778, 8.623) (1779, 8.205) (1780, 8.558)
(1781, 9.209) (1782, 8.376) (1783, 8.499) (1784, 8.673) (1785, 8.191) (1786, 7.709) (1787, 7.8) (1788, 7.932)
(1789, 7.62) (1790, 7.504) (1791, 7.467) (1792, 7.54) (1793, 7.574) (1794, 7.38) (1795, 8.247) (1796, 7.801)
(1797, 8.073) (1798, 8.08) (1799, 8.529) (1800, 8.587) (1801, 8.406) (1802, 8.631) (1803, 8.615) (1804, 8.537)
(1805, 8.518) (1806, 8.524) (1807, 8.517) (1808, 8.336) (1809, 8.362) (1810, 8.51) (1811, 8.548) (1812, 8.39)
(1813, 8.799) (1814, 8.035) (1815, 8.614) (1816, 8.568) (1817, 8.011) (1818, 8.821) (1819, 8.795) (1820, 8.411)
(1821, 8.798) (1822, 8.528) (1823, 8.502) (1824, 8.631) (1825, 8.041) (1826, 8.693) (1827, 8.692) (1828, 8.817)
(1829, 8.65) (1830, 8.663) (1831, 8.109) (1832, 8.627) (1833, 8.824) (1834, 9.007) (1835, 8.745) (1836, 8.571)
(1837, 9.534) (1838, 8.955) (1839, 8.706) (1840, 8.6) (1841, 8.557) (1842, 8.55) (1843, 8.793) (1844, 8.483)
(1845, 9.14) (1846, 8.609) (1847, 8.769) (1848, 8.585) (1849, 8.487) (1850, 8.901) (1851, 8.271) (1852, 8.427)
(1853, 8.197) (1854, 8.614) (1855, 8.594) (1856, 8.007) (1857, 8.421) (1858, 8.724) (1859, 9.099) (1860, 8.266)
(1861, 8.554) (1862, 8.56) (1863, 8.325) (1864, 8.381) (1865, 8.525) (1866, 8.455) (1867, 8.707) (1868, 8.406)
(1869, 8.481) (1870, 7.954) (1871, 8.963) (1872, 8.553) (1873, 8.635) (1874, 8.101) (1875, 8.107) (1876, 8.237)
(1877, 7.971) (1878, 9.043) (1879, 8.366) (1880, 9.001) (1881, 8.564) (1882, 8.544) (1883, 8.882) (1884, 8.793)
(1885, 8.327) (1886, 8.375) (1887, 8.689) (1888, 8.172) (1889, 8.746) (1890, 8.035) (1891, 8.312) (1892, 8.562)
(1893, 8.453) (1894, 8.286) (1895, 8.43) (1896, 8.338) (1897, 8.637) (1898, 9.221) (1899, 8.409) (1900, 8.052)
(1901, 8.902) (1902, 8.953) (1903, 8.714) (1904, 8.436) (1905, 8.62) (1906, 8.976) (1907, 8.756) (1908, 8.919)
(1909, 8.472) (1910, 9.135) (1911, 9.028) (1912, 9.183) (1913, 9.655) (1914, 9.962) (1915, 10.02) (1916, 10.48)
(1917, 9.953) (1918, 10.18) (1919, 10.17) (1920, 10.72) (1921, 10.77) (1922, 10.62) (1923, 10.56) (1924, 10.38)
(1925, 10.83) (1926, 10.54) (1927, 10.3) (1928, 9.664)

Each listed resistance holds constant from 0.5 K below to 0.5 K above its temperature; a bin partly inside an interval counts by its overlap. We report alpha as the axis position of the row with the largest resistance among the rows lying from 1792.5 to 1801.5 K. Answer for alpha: 1800 K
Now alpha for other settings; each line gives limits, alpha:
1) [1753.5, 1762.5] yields 1760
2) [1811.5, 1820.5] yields 1818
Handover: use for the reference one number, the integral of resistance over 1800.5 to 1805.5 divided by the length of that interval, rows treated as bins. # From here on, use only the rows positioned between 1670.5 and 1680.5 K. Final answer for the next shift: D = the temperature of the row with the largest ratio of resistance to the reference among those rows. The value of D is 1680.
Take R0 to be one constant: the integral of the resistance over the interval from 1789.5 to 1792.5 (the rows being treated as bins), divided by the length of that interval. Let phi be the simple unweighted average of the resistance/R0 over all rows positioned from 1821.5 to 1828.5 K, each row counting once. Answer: 1.14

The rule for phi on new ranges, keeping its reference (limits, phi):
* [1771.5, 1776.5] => 1.19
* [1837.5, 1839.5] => 1.18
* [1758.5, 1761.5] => 1.17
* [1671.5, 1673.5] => 0.76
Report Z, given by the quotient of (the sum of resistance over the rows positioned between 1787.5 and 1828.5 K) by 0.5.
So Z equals 682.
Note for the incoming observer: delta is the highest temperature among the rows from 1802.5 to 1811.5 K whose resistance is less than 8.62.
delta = 1811 K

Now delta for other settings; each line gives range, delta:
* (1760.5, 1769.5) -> 1766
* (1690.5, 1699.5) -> 1698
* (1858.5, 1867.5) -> 1866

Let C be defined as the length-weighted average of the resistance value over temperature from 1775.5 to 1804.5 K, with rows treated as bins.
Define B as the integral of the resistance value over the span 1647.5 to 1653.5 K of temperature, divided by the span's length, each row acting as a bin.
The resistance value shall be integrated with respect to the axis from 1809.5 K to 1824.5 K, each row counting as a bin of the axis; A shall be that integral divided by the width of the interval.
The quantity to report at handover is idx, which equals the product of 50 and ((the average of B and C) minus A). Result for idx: -24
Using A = 8.531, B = 7.93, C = 8.2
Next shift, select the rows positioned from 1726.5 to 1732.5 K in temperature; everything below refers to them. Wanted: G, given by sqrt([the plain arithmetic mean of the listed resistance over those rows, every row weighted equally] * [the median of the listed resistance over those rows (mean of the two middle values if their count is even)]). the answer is 9.0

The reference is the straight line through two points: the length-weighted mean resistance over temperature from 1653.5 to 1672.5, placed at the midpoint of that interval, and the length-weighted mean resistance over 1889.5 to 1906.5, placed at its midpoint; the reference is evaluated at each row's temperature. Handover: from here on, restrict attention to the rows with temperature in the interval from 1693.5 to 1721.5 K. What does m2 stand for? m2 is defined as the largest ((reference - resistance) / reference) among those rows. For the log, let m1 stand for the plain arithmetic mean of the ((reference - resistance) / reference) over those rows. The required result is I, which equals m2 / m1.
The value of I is 0.7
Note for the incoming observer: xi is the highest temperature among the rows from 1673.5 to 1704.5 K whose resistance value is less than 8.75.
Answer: 1703 K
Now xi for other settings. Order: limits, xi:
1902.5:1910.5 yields 1909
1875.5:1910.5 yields 1909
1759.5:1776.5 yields 1776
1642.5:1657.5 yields 1657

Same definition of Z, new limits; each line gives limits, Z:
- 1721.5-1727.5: 105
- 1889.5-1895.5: 100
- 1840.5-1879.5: 664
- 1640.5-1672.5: 461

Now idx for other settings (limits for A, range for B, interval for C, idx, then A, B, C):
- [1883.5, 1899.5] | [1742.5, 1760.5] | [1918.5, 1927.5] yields 57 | 8.487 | 8.73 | 10.5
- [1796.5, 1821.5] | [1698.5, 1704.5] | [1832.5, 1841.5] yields 16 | 8.481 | 8.76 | 8.8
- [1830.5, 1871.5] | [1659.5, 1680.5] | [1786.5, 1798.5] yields -83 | 8.597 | 6.14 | 7.8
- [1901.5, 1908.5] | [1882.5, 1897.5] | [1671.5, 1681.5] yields -73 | 8.768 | 8.47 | 6.1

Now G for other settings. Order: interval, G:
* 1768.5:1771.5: 8.8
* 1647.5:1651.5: 7.9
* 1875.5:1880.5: 8.4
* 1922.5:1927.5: 10.5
